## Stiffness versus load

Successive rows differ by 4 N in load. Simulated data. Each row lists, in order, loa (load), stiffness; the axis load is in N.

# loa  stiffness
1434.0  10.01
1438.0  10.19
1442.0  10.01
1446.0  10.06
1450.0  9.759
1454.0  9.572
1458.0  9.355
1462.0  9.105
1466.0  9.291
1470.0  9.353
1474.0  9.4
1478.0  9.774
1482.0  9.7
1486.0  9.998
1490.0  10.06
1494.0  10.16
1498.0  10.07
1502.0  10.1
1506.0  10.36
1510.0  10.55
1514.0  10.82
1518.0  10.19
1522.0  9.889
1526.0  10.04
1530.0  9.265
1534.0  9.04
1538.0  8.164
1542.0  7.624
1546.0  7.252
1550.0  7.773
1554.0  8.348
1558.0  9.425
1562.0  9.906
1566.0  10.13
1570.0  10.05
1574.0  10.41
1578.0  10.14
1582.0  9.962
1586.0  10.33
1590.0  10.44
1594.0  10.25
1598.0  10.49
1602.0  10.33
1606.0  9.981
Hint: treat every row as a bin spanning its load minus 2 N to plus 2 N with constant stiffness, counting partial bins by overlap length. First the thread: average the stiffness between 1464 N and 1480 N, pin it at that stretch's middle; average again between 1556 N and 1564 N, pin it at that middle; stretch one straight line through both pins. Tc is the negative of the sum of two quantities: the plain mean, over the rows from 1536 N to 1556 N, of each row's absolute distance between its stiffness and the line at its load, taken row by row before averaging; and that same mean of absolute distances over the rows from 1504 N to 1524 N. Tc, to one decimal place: -2.6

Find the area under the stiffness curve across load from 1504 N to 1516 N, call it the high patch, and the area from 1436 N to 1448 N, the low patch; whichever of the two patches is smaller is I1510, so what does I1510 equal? 121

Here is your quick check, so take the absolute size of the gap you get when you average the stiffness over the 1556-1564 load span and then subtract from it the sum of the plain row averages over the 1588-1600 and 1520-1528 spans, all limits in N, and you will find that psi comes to 10.7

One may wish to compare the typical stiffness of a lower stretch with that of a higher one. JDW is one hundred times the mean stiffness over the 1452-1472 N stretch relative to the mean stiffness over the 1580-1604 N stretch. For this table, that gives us 91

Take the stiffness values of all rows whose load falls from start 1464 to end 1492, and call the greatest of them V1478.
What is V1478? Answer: 10.06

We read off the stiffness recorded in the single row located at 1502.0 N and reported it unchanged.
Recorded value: 10.1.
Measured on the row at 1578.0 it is 10.14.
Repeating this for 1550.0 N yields 7.773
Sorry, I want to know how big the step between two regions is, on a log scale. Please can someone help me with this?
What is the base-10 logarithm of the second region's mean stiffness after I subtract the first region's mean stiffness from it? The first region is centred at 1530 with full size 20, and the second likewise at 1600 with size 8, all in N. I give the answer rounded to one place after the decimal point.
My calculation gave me 0.1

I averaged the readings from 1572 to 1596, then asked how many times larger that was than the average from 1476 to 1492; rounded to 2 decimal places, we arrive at 1.04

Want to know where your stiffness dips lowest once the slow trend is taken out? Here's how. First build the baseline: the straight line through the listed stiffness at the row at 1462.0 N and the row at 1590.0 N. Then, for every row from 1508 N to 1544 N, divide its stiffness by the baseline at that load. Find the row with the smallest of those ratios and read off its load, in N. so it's 1542.0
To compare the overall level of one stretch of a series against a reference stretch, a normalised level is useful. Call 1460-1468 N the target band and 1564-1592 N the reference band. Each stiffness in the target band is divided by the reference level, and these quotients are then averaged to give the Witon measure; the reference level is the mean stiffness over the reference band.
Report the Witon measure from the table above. 0.90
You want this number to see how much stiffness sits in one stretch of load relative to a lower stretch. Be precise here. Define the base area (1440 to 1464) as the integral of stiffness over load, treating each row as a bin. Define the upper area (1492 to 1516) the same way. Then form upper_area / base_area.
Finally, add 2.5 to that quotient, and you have 3.57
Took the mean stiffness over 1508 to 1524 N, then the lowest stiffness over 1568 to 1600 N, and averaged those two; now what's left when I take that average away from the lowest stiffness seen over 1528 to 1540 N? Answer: -2.0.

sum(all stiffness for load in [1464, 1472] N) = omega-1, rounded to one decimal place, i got 18.6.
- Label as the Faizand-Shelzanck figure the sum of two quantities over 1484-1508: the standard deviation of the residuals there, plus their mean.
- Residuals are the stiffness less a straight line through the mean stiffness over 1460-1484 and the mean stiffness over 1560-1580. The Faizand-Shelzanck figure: 0.6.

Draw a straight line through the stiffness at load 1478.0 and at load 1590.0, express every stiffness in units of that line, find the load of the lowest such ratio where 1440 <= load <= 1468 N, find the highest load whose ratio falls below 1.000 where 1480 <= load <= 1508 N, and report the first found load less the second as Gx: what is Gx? -20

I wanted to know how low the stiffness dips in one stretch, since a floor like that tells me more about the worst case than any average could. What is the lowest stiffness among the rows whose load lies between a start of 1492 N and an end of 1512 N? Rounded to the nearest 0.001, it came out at 10.070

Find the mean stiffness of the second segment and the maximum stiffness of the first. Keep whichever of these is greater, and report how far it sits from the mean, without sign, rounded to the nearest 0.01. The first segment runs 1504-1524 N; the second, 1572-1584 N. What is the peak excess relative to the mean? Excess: 0.65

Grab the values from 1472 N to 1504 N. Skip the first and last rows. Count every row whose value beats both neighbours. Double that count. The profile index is 4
